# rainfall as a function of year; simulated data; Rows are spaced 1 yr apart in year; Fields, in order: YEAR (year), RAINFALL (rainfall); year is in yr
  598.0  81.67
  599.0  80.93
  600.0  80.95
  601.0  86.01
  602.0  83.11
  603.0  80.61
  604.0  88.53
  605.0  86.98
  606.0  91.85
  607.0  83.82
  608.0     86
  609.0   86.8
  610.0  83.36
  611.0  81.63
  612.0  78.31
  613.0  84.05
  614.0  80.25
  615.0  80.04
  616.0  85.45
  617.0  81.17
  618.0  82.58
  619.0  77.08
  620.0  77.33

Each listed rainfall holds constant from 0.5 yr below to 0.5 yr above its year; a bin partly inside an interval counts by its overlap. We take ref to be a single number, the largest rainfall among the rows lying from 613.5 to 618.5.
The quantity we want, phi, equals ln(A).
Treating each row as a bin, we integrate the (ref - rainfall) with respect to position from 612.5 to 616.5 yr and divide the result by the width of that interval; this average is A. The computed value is 1.1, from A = 3.0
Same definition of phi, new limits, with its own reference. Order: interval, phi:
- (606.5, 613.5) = 0.7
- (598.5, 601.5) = 1.0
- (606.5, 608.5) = -0.6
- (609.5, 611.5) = 1.1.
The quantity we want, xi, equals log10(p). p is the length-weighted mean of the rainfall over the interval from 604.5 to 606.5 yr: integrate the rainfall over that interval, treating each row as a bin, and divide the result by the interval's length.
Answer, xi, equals 1.95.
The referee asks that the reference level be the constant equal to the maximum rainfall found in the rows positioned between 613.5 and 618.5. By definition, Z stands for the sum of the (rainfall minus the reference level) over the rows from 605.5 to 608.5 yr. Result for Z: 5.3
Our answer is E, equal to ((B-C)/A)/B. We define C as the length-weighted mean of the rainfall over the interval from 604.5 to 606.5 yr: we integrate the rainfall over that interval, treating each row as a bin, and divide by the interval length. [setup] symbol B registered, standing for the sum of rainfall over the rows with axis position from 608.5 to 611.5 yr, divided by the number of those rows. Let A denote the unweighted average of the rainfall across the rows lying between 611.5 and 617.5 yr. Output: -0.0008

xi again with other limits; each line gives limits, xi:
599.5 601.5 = 1.92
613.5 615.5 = 1.90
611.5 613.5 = 1.91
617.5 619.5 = 1.90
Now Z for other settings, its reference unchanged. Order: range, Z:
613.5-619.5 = -26.1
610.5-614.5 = -17.6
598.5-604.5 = -12.6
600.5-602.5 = -1.8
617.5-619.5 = -11.2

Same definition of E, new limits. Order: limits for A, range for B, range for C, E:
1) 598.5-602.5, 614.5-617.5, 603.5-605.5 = -0.0008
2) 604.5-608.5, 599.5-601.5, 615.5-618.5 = 0.0001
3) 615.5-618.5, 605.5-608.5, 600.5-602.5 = 0.0004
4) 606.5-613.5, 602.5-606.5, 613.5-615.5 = 0.0009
